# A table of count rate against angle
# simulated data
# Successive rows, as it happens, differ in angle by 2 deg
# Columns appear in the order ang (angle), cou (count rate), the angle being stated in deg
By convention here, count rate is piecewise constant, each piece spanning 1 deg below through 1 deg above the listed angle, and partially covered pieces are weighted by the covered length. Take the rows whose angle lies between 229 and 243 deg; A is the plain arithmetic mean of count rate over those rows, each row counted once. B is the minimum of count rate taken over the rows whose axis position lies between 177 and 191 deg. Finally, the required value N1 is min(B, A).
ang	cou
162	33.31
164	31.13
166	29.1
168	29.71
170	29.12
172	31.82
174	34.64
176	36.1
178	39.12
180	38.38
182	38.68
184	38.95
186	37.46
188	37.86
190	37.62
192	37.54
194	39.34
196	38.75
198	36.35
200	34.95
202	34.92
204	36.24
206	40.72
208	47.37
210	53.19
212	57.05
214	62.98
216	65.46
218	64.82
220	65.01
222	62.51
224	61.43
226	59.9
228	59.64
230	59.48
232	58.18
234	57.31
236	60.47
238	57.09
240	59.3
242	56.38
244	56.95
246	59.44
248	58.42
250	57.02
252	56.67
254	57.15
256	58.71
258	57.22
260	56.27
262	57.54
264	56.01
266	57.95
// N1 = 37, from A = 58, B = 37.46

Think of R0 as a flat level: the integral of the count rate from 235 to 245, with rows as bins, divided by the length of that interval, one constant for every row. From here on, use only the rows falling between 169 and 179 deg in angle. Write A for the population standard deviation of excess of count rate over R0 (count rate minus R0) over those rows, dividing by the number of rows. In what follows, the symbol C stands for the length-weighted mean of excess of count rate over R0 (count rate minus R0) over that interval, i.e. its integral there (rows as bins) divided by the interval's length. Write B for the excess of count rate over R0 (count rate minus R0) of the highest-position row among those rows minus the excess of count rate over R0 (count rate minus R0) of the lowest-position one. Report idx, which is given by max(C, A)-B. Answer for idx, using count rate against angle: -7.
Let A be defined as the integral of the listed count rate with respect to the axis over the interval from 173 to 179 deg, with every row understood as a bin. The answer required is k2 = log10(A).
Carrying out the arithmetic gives 2.3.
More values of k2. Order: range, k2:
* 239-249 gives 2.8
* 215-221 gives 2.6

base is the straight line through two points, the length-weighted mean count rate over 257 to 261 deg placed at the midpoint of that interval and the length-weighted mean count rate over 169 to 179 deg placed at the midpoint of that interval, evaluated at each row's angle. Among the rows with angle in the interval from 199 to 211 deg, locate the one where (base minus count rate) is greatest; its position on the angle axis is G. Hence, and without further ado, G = 202 deg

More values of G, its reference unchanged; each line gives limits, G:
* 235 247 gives 242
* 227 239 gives 238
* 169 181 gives 170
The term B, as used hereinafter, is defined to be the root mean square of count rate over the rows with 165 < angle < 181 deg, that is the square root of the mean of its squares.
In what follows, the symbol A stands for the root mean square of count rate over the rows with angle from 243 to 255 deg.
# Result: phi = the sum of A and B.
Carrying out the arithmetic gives 91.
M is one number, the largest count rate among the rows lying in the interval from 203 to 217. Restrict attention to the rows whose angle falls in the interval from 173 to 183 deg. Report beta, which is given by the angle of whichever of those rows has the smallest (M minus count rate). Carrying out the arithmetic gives 178 deg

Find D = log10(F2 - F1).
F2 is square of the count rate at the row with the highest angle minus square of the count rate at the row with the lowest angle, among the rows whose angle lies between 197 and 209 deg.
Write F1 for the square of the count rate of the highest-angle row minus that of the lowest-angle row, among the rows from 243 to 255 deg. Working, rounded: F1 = 23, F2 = 923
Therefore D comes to 2.95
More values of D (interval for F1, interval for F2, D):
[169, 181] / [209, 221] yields 2.89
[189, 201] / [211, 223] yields 2.93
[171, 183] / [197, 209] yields 2.64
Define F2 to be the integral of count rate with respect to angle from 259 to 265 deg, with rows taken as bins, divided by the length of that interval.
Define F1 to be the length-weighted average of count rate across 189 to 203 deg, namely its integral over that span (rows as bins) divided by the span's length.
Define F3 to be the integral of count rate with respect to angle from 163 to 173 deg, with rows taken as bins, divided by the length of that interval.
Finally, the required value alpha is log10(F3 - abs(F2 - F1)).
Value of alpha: 1.0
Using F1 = 37.1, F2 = 57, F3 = 30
